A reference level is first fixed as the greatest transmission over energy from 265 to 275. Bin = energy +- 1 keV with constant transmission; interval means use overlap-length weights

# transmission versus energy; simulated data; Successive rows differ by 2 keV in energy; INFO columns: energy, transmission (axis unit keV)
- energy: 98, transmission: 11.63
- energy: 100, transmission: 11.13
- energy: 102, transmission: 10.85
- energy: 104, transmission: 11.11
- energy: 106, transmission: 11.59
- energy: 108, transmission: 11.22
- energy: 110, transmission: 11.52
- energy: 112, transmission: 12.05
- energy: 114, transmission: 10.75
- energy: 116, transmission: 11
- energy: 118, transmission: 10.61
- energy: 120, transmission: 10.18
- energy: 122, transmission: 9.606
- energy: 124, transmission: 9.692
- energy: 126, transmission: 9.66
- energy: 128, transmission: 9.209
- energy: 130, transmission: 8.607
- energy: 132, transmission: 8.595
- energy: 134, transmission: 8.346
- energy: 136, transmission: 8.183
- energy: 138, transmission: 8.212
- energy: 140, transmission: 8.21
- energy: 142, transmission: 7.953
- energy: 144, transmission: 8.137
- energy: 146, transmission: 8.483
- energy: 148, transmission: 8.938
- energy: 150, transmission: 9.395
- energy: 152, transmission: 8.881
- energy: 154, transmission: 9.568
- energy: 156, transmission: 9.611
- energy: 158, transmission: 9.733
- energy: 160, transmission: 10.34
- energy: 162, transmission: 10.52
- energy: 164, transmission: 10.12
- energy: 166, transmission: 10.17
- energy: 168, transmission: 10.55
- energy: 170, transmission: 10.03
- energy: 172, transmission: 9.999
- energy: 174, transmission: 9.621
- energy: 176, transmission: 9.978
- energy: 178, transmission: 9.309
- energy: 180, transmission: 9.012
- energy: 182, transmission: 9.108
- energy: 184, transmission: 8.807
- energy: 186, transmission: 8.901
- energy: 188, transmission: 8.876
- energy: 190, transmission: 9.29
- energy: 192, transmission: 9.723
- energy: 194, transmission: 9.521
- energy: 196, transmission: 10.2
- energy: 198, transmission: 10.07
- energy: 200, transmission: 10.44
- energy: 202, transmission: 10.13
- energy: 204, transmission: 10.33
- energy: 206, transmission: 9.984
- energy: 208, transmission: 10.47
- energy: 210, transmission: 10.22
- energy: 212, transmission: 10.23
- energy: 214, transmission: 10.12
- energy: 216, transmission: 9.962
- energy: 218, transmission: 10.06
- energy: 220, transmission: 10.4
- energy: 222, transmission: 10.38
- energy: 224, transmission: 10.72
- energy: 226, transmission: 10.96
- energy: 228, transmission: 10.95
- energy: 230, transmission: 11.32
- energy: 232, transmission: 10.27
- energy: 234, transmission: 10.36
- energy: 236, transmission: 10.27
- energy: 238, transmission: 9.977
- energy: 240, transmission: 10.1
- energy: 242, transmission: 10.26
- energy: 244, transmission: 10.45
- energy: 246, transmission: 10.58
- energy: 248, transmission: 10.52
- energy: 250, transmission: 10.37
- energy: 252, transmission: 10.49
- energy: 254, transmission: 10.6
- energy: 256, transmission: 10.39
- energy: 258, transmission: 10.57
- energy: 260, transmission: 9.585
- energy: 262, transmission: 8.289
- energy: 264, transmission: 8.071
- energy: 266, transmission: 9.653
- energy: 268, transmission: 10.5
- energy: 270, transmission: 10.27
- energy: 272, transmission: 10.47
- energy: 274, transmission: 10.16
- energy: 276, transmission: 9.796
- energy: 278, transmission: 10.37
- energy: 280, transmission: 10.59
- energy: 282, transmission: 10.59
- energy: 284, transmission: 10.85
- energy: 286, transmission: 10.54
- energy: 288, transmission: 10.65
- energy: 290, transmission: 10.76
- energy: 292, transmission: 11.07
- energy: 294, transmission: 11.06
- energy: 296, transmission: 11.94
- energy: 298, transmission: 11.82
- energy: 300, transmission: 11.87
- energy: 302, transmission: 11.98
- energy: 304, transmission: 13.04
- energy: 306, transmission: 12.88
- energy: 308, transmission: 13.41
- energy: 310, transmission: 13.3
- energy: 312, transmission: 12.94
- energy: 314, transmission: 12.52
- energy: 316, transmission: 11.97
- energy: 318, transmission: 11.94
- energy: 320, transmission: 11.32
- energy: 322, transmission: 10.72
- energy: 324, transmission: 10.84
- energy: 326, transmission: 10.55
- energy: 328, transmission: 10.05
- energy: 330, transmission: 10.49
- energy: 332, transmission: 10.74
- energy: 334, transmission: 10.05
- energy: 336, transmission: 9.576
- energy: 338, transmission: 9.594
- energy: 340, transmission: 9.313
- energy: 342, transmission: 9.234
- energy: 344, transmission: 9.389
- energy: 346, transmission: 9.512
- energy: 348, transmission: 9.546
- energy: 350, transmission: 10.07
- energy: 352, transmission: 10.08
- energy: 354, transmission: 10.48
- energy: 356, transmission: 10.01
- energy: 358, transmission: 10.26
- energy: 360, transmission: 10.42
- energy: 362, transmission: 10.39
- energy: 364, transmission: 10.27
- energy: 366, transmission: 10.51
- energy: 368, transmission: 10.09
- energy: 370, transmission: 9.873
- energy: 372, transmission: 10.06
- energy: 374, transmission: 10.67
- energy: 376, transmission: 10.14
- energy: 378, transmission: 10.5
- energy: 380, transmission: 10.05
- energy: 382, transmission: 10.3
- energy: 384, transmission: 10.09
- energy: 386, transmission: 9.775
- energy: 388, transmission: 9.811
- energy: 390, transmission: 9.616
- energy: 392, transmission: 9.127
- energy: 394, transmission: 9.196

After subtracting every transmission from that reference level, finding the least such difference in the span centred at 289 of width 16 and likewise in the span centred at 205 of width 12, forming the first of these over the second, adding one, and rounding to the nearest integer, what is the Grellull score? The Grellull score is -47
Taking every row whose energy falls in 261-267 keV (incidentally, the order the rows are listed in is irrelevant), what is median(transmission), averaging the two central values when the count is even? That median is 8.3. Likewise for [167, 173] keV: 10.0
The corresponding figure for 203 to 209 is 10.3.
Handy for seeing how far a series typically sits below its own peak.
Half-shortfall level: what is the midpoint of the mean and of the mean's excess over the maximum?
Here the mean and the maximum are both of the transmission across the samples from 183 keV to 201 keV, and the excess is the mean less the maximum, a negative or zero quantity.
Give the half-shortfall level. 4.32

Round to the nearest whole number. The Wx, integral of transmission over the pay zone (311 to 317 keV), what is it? 75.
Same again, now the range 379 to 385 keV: 61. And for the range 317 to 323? 68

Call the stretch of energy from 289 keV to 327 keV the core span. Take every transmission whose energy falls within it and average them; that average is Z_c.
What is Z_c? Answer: 11.9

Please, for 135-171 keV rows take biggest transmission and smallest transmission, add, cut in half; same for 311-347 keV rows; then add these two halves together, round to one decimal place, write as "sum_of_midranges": 20.3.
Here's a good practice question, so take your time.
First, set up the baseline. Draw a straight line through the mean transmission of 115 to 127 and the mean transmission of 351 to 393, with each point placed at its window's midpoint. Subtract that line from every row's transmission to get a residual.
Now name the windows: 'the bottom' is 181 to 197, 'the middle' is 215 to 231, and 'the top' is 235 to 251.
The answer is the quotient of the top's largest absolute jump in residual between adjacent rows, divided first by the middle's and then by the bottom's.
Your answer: 1.2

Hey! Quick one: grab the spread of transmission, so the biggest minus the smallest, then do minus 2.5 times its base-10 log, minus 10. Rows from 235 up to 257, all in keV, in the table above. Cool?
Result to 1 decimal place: -9.5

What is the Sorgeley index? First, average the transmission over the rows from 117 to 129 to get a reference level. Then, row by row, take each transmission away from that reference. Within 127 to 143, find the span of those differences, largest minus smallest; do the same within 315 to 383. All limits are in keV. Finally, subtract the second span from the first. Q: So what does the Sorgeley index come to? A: -1.5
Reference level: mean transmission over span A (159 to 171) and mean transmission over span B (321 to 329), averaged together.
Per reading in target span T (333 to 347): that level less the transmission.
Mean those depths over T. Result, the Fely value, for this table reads 0.89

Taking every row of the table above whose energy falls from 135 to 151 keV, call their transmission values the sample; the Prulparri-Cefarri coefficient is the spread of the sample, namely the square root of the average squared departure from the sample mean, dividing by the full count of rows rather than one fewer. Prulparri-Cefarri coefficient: 0.5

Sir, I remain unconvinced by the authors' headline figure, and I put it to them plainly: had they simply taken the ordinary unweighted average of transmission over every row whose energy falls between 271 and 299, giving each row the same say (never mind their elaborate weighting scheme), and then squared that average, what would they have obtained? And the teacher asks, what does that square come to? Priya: 116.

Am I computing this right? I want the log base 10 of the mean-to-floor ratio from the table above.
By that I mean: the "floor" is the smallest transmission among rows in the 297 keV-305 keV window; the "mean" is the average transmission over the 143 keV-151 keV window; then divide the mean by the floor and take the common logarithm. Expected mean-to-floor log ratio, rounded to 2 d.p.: -0.13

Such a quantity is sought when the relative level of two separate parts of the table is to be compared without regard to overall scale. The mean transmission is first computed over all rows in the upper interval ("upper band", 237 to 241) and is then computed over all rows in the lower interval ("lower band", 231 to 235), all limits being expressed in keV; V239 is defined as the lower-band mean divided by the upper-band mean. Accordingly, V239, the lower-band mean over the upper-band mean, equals 1.03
